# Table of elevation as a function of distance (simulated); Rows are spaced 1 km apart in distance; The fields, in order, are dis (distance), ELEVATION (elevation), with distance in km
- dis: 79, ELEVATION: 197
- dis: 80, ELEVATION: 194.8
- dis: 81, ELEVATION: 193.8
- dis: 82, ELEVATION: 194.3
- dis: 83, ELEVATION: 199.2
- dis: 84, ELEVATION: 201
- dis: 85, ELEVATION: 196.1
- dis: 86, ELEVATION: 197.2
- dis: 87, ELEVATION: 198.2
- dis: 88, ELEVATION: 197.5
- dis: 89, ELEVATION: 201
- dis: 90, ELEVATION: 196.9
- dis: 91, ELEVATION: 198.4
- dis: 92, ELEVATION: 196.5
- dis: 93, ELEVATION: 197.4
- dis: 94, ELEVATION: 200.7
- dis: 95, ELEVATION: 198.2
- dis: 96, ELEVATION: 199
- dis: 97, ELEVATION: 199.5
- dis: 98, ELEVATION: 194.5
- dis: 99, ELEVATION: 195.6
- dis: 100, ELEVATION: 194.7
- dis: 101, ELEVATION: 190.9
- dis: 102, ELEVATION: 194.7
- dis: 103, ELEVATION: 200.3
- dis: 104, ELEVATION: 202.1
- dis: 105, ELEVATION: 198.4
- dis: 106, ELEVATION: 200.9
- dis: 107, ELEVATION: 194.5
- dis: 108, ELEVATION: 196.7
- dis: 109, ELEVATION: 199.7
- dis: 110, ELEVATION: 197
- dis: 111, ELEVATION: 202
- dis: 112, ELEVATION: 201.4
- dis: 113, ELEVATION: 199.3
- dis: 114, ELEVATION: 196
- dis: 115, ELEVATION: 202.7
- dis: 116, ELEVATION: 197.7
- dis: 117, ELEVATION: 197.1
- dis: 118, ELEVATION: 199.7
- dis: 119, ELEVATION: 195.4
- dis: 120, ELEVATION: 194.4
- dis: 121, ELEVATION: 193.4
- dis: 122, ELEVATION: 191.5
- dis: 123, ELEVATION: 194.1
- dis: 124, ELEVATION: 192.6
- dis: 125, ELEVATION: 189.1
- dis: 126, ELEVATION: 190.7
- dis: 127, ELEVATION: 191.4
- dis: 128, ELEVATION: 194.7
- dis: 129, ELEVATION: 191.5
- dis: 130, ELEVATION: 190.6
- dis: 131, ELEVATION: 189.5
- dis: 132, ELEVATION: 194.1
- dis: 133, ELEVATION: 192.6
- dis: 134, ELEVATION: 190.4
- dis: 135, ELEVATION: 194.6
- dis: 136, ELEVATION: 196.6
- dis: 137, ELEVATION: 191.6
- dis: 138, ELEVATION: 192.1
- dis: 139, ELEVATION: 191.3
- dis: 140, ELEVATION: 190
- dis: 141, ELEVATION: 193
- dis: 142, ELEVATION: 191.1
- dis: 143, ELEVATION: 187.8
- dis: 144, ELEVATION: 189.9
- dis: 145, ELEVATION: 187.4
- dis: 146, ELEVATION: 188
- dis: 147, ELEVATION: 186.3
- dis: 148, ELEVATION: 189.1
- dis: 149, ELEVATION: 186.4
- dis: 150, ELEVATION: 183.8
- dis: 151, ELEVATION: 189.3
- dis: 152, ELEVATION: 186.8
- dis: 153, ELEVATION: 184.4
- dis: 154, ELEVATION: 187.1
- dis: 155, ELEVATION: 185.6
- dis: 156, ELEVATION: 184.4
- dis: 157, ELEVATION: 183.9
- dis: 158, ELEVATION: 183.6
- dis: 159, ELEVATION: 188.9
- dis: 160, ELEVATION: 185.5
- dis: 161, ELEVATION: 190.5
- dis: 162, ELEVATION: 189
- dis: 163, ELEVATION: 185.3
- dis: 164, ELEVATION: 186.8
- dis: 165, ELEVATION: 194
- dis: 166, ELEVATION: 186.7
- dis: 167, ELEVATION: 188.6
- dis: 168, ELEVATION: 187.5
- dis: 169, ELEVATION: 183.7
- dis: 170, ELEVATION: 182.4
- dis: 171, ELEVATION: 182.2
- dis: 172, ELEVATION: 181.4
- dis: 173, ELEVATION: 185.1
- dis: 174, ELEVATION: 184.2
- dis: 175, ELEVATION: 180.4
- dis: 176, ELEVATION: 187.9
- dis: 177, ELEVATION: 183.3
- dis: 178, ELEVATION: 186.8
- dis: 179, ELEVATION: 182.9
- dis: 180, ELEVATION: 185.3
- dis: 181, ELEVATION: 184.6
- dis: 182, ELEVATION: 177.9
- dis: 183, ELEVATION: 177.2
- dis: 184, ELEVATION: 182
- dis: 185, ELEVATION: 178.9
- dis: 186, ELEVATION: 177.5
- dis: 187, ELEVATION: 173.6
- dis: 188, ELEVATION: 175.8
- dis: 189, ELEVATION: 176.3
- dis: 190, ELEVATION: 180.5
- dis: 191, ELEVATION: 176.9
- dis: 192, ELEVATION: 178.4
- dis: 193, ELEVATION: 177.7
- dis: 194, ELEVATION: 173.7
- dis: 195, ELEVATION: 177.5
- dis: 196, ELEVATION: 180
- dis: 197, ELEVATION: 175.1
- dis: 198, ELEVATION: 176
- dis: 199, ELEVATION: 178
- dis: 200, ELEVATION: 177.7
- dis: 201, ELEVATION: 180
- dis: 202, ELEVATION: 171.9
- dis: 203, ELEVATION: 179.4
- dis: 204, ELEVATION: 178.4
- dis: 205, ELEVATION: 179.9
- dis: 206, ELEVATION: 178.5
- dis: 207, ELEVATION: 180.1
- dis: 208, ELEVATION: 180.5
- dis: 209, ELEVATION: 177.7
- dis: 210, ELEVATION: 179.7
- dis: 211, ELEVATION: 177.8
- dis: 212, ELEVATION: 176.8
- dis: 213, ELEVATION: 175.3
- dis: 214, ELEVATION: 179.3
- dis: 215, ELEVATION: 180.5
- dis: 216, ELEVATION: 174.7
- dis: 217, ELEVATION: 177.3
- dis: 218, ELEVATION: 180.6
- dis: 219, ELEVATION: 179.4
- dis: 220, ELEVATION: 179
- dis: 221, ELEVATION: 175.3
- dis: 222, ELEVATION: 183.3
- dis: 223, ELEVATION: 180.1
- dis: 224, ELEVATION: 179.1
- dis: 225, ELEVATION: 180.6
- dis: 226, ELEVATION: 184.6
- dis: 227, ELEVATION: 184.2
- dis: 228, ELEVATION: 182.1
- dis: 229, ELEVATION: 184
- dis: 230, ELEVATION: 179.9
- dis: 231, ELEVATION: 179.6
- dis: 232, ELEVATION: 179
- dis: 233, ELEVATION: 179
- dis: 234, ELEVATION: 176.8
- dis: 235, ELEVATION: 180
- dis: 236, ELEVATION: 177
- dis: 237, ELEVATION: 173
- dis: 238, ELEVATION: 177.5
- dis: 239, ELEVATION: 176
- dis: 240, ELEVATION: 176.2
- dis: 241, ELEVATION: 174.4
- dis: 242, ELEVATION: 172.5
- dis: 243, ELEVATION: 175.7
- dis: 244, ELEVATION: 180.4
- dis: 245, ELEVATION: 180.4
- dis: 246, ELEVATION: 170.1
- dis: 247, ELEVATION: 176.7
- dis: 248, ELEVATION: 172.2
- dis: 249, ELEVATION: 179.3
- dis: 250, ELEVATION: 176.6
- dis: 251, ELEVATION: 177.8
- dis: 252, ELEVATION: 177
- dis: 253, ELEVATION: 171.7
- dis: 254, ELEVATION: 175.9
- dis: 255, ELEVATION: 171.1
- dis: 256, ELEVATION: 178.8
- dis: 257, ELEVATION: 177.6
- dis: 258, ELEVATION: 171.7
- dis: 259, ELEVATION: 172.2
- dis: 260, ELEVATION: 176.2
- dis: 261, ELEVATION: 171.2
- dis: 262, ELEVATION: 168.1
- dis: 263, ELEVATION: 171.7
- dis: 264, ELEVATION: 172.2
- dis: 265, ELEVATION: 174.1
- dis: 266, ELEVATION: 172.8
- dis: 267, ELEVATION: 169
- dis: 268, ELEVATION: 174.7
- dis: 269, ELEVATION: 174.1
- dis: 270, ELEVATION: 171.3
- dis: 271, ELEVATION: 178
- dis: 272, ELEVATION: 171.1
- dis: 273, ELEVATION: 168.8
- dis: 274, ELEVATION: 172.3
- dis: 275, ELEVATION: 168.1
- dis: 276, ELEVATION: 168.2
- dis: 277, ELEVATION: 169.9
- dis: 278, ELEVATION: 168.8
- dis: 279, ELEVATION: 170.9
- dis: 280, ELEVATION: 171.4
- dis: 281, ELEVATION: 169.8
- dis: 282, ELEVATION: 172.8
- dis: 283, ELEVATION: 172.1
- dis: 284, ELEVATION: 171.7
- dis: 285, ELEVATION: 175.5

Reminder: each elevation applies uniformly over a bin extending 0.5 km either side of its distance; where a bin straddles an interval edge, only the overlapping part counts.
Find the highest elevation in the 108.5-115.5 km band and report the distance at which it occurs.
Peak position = 115 km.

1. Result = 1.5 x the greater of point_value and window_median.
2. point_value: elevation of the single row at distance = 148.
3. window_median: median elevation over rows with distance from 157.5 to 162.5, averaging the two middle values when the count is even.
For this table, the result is 284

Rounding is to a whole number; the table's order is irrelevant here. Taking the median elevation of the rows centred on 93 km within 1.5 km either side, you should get 197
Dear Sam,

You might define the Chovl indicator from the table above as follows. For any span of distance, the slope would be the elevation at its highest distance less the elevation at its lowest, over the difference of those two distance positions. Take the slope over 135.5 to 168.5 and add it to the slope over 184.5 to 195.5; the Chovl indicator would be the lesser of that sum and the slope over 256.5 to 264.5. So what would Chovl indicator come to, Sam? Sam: -0.8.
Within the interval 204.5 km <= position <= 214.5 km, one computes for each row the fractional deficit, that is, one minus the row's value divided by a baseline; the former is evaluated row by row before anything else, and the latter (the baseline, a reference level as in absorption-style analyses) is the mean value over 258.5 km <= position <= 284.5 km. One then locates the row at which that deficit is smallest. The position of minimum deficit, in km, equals 208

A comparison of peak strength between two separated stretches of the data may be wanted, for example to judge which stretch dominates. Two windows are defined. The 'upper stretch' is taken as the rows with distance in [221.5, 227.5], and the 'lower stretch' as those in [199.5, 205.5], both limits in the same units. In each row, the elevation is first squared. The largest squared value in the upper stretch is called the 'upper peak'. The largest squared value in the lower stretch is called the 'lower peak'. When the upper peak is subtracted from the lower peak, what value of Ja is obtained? -1677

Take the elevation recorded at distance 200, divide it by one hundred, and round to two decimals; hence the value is 1.78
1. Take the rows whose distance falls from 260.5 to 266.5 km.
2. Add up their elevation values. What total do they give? 1030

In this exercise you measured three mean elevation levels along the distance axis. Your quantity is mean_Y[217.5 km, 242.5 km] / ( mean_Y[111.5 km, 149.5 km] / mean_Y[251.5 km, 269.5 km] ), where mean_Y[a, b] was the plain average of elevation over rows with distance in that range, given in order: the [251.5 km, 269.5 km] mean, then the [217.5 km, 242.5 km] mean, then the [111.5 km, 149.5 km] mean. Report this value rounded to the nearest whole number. 161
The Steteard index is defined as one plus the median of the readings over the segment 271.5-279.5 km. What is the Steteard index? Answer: 170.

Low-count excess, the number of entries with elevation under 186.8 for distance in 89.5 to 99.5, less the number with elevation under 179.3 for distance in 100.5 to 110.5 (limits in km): 0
